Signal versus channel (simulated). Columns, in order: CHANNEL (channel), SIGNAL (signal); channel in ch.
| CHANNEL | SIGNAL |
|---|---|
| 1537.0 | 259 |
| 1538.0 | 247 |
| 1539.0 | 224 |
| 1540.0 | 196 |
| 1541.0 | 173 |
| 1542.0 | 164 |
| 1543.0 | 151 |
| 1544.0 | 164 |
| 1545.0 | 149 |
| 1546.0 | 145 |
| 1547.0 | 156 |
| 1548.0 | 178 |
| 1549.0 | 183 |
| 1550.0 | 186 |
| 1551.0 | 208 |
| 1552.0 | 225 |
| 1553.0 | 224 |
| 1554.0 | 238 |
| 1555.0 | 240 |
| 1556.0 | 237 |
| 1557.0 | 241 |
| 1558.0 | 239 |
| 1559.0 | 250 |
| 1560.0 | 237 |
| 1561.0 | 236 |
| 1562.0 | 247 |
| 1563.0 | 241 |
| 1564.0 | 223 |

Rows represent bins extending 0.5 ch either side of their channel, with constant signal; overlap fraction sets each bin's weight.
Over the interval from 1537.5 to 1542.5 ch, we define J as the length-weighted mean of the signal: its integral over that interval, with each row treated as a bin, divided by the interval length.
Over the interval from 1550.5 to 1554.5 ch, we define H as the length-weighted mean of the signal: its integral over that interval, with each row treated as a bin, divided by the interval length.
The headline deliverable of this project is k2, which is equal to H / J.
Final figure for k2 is 1.1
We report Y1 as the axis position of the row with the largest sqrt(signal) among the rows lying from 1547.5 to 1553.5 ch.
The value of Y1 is 1552.0 ch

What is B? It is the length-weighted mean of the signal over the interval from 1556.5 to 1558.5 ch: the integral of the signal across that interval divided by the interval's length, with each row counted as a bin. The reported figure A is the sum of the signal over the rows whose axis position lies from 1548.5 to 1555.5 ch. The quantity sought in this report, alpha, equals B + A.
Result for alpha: 1744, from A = 1504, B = 240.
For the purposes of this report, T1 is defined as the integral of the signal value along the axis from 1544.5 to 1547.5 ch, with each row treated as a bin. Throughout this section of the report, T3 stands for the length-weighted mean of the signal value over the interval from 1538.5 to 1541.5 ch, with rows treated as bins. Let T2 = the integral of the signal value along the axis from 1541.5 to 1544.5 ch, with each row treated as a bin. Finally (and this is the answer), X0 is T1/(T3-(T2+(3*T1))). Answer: -0.28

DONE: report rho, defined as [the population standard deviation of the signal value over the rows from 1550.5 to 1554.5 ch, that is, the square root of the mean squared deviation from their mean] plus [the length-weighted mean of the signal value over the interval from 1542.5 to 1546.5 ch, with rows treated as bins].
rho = 163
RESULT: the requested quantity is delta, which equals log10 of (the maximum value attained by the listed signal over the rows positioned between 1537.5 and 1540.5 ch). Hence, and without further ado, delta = 2.39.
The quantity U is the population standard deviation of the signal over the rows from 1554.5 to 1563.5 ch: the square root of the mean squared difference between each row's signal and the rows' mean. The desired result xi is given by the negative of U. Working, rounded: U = 4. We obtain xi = -4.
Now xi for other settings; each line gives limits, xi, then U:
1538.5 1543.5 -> -26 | 26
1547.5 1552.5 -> -18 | 18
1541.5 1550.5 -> -14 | 14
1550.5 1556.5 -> -11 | 11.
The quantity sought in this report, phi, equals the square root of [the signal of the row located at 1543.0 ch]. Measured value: 12.3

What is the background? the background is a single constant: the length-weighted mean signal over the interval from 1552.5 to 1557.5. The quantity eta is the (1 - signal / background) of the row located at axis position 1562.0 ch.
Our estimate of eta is -0.05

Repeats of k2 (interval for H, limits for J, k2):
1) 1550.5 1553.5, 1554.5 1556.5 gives 0.9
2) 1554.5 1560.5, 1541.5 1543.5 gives 1.5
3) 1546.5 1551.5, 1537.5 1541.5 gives 0.9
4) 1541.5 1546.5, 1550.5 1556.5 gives 0.7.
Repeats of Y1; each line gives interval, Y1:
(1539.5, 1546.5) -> 1540.0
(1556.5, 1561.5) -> 1559.0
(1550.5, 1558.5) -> 1557.0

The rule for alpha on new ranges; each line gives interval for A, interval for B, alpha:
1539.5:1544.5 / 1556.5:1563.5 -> 1090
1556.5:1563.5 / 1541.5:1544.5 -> 1851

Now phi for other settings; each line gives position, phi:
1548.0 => 13.3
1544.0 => 12.8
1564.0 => 14.9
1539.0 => 15.0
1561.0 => 15.4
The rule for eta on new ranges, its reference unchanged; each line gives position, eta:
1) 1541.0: 0.27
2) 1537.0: -0.10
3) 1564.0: 0.06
